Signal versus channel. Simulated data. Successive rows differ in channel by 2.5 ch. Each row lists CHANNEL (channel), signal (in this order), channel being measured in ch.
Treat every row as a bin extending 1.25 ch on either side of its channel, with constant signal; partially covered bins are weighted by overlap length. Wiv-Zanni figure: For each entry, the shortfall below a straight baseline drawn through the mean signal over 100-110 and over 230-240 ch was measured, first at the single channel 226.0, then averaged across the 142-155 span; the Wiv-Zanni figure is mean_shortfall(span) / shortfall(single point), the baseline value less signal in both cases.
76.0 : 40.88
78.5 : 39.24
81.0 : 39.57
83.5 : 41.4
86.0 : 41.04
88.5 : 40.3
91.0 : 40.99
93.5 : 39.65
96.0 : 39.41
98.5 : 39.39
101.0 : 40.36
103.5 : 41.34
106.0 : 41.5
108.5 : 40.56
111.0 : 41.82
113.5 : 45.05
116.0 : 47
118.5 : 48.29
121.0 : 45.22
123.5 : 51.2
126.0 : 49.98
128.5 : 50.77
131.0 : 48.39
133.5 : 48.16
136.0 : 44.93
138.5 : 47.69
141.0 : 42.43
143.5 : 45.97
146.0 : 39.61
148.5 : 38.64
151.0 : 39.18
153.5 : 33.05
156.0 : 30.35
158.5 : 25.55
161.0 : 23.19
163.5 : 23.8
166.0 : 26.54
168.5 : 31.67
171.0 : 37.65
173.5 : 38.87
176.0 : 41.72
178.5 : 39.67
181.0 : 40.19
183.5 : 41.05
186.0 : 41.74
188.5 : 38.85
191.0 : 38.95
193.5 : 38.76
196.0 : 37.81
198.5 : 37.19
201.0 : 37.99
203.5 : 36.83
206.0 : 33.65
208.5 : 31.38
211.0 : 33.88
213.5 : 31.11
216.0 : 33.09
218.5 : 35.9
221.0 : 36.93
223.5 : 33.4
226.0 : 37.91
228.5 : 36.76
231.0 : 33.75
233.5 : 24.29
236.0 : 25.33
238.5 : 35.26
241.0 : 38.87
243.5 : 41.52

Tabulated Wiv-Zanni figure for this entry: 0.3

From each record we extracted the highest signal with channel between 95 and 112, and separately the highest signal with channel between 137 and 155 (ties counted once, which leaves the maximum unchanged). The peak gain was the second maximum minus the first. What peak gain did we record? 5.9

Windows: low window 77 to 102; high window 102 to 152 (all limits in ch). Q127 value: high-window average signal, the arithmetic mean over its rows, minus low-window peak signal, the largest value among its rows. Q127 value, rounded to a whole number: 3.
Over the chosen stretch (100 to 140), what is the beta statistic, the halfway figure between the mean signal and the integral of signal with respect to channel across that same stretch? 938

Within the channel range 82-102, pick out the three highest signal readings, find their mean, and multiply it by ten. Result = 411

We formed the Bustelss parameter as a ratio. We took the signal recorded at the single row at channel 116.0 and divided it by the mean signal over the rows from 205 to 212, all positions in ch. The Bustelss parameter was 1.43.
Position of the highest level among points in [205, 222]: 221.0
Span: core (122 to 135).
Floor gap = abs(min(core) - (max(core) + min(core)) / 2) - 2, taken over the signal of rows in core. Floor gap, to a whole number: 0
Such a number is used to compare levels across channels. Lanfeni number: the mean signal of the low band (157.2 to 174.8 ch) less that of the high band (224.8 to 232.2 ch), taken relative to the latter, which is -0.18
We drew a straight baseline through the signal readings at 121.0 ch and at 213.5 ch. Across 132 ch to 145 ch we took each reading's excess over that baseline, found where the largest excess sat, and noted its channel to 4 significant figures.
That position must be 138.5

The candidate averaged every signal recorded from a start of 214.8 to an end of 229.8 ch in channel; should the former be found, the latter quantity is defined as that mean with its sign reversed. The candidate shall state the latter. -36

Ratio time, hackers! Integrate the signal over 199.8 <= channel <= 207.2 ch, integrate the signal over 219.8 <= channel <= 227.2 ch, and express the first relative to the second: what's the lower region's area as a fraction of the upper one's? 1.00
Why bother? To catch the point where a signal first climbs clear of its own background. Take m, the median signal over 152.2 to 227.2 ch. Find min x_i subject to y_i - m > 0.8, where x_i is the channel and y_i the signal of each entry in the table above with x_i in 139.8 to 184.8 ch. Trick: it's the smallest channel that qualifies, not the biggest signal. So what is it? 141.0 ch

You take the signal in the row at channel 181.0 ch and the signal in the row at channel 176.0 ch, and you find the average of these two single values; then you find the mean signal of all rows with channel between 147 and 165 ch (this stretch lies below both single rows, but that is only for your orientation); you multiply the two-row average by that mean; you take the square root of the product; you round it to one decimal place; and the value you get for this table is 35.4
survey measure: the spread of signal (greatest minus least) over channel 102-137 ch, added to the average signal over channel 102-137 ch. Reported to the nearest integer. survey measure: 57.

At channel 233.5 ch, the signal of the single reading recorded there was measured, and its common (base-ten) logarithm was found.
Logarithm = 1.39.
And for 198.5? 1.57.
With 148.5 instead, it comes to 1.59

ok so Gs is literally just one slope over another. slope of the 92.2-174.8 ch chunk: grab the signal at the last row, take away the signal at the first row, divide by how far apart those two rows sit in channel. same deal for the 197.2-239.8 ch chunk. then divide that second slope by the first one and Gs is 4.9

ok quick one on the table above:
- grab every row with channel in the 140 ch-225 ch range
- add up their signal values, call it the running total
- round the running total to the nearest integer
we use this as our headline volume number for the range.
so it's 1217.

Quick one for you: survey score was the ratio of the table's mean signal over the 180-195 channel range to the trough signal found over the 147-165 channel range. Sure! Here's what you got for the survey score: 1.72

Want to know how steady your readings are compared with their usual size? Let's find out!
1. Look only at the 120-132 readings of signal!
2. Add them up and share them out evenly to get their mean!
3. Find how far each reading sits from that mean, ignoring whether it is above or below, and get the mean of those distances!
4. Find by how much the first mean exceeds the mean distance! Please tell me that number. 47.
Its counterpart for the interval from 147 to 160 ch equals 29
